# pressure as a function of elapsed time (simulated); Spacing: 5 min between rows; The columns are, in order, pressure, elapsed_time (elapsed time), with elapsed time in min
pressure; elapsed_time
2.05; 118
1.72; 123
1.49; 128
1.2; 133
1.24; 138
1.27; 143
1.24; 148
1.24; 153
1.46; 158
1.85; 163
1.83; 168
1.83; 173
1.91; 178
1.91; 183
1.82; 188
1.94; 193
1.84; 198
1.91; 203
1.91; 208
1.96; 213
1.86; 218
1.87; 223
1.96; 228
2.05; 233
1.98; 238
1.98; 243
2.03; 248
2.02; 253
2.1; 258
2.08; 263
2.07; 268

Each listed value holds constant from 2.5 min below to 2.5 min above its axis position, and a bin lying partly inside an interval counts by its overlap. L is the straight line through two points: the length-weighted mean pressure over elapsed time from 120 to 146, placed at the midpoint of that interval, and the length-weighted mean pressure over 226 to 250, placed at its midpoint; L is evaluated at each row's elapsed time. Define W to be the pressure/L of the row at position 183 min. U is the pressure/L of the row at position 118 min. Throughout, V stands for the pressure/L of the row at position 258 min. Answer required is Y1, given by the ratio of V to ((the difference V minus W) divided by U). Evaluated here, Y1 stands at -11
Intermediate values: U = 1.57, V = 0.99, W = 1.14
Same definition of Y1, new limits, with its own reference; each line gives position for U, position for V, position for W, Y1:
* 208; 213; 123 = -5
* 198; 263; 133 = 9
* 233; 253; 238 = -46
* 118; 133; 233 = -8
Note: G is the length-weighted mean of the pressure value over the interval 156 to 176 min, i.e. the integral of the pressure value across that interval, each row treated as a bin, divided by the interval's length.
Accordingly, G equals 1.75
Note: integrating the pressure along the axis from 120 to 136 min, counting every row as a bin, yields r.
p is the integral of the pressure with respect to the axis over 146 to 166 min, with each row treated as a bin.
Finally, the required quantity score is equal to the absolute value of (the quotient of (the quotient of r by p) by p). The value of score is 0.028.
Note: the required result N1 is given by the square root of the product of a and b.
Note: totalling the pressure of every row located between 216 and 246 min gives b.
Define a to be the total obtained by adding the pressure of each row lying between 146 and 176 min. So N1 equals 10.5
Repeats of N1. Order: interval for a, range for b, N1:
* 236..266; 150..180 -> 11.1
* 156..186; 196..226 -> 11.1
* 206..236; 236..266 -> 11.9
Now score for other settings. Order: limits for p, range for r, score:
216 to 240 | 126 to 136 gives 0.006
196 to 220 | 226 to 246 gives 0.019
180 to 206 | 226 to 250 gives 0.020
